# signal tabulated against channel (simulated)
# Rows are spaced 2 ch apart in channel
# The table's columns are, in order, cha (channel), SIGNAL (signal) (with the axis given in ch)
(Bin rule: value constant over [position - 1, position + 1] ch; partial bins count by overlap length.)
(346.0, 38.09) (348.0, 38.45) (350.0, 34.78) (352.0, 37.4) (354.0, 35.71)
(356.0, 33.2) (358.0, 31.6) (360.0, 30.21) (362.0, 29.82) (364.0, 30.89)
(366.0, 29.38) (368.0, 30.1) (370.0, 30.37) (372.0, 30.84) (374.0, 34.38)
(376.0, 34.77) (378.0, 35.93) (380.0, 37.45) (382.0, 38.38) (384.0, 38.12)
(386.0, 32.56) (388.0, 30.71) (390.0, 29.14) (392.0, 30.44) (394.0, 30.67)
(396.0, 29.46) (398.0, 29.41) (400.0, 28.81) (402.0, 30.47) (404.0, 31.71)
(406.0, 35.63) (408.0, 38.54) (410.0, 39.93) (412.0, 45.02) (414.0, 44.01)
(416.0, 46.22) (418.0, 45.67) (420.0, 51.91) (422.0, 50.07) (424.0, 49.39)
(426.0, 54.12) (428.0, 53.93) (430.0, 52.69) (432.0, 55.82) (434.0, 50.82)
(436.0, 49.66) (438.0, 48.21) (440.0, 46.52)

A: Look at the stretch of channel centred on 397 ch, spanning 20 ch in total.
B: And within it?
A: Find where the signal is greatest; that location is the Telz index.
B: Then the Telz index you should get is 406.0 ch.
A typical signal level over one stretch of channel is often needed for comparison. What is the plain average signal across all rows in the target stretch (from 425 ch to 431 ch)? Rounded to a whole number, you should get 54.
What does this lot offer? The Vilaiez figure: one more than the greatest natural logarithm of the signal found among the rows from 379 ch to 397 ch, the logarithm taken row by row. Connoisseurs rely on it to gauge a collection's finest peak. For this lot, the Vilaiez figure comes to 4.65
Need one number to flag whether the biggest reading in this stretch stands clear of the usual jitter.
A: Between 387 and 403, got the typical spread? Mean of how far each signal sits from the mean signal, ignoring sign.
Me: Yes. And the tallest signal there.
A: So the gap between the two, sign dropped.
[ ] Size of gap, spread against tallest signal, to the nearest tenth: 30.0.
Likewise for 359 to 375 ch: 33.4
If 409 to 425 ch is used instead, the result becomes 49.0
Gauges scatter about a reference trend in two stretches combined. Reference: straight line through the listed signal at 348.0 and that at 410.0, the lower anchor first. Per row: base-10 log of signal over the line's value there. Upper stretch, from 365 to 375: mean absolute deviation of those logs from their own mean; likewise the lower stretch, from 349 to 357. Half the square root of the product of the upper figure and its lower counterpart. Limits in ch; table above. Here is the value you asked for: 0.0084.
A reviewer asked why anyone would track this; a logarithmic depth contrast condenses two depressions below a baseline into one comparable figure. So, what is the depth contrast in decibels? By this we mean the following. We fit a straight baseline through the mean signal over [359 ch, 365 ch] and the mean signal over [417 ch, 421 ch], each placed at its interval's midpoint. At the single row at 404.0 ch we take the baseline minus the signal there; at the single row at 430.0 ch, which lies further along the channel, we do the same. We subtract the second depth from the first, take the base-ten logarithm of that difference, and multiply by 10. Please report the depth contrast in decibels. 11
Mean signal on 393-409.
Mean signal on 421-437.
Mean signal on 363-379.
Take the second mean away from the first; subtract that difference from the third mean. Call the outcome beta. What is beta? 52.3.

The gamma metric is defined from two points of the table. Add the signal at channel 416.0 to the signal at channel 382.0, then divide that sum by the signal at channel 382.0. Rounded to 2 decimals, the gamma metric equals 2.20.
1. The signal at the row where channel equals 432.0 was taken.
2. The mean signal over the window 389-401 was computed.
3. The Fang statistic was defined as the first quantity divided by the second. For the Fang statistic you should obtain 1.88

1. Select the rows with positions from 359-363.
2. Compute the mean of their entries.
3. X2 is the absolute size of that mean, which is 30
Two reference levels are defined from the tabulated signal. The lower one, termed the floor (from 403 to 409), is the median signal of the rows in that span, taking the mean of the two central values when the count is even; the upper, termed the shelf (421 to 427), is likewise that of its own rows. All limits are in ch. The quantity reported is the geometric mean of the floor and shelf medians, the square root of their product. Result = 42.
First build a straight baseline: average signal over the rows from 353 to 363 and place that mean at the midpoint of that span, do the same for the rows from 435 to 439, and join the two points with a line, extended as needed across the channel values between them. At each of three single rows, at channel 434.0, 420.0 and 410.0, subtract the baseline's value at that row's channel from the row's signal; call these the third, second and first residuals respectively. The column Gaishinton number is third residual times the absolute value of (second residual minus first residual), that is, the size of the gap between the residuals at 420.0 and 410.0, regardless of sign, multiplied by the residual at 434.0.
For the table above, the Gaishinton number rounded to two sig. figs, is 25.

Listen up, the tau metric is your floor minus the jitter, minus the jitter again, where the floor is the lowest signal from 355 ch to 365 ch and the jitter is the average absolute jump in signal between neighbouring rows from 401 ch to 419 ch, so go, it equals 25.2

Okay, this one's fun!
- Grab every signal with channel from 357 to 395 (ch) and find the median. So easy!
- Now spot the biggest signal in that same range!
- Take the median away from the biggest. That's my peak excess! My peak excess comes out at 7.5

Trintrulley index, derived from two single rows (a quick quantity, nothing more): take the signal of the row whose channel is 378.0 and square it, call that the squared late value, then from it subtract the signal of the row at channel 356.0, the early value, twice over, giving 1225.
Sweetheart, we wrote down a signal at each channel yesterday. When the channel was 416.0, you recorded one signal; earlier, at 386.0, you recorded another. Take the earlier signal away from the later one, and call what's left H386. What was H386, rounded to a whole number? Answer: 14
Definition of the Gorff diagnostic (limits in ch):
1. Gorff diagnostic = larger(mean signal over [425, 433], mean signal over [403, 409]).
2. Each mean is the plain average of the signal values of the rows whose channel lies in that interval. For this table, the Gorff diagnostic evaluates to 54.1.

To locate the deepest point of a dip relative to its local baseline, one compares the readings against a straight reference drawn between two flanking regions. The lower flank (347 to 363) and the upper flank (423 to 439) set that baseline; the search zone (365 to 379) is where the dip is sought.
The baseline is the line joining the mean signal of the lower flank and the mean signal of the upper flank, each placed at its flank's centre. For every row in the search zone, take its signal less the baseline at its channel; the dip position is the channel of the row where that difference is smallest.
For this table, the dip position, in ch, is 366.0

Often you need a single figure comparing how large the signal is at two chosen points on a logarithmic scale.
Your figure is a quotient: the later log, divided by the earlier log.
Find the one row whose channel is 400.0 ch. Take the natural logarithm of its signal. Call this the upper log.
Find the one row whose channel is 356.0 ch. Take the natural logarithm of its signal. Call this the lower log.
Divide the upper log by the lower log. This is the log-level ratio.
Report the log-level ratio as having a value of 0.96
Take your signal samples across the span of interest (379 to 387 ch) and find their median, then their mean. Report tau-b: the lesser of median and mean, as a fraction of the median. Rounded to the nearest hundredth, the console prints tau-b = 0.97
